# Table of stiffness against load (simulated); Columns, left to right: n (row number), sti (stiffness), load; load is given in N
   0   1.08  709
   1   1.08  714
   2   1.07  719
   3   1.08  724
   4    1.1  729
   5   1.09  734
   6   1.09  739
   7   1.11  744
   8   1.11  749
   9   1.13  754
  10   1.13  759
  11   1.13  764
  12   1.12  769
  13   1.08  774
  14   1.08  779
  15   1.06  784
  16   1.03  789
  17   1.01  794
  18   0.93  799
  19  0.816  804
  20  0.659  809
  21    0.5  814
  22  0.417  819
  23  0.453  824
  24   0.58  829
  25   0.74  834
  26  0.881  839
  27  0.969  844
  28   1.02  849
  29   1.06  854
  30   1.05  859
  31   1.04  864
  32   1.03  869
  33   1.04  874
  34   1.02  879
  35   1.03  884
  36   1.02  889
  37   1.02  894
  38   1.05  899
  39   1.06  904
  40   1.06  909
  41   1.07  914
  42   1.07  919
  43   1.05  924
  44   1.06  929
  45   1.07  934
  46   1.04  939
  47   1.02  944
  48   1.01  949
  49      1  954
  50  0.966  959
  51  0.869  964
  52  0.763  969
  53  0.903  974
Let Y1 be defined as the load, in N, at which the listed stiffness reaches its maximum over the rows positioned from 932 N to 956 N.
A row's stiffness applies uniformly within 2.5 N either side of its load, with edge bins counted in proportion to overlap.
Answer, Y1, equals 934 N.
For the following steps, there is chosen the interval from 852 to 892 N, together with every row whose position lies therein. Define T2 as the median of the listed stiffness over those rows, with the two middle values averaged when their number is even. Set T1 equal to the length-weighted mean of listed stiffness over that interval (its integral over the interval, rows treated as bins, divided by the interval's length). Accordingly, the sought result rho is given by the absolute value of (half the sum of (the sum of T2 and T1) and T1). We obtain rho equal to 1.55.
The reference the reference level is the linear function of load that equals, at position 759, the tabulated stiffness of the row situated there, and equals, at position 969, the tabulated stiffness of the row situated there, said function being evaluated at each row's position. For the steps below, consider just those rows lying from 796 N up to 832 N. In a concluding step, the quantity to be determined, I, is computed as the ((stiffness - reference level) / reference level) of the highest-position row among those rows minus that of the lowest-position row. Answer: -0.30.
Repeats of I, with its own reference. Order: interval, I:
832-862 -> 0.36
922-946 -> 0.02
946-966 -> -0.14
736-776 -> 0.04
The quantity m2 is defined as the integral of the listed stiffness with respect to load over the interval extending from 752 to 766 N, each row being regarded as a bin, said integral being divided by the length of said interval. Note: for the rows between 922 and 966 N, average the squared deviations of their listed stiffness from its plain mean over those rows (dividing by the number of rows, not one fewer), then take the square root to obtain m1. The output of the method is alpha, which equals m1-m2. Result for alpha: -1.07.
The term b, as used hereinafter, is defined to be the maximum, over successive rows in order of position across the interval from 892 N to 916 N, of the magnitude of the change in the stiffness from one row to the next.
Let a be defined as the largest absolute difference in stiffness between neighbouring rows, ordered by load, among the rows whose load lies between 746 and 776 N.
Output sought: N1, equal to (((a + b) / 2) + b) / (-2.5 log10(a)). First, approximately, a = 0.040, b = 0.030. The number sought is 0.019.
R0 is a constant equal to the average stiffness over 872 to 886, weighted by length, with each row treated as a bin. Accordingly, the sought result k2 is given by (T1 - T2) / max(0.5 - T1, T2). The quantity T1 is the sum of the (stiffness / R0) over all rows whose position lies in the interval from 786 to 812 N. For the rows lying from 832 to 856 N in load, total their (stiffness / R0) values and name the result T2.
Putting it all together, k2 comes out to -0.05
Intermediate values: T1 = 4.3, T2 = 4.54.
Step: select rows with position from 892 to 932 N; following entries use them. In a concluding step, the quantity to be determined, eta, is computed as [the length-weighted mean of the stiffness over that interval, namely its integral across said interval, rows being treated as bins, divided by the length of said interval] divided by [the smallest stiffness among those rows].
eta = 1.03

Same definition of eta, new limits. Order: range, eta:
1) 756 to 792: 1.06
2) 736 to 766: 1.02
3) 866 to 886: 1.01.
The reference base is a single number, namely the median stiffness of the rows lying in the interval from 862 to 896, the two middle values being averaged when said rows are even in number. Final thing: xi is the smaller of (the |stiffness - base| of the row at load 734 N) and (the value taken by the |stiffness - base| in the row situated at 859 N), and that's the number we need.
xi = 0.02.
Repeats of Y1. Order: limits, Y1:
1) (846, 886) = 854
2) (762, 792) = 764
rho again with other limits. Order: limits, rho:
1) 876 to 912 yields 1.55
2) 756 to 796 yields 1.62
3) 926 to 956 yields 1.55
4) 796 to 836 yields 0.95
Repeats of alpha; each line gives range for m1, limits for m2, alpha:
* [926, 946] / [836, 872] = -0.98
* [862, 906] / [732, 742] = -1.08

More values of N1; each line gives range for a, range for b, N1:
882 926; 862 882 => 0.012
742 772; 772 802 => 0.031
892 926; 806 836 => 0.067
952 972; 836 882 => 0.076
